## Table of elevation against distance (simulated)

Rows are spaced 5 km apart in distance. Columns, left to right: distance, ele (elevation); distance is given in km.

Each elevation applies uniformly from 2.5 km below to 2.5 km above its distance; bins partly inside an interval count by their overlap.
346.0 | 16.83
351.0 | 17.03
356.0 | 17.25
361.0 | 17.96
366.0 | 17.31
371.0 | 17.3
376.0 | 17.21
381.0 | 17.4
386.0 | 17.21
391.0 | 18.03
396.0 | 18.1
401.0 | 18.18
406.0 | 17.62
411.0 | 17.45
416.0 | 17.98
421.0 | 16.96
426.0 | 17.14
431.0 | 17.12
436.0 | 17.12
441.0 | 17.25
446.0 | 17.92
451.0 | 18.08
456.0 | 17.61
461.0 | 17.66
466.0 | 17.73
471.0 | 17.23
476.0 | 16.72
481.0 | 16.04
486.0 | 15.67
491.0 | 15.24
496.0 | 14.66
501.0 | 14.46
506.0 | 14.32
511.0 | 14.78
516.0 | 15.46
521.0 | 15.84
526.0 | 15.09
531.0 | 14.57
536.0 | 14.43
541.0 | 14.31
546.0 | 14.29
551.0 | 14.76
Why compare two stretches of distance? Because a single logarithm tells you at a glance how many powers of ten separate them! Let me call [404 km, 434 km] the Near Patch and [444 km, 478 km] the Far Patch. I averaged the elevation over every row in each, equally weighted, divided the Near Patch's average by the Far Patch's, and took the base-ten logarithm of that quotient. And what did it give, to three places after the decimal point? -0.005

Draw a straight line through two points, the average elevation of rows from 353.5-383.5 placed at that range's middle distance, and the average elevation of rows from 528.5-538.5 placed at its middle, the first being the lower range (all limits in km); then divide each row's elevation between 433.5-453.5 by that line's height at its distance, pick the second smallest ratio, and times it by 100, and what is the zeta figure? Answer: 107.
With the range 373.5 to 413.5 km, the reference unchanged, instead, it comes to 101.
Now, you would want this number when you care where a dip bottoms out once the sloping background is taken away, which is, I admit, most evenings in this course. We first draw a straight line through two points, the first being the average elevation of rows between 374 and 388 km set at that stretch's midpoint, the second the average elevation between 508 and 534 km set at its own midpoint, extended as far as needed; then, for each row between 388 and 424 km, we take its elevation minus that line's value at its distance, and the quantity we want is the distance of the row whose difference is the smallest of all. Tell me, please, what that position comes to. 421.0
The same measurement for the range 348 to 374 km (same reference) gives 351.0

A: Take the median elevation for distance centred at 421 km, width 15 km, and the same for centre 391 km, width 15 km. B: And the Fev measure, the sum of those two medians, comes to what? 35.2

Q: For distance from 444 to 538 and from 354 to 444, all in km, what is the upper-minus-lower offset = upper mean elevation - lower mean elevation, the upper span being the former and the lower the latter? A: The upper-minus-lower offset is -1.5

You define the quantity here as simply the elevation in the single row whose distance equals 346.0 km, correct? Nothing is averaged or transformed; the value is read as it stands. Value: 16.83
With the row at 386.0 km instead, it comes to 17.21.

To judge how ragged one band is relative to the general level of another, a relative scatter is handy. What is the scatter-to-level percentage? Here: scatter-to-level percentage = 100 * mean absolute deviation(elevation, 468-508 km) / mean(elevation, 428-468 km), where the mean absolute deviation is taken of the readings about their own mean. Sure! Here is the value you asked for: 5.0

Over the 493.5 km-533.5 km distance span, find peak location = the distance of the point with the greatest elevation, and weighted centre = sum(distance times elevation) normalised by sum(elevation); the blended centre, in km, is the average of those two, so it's 517.3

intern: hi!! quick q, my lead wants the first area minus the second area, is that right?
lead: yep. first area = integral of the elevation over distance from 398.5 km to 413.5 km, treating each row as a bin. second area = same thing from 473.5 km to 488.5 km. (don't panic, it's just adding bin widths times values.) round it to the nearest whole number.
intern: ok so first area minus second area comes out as 24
